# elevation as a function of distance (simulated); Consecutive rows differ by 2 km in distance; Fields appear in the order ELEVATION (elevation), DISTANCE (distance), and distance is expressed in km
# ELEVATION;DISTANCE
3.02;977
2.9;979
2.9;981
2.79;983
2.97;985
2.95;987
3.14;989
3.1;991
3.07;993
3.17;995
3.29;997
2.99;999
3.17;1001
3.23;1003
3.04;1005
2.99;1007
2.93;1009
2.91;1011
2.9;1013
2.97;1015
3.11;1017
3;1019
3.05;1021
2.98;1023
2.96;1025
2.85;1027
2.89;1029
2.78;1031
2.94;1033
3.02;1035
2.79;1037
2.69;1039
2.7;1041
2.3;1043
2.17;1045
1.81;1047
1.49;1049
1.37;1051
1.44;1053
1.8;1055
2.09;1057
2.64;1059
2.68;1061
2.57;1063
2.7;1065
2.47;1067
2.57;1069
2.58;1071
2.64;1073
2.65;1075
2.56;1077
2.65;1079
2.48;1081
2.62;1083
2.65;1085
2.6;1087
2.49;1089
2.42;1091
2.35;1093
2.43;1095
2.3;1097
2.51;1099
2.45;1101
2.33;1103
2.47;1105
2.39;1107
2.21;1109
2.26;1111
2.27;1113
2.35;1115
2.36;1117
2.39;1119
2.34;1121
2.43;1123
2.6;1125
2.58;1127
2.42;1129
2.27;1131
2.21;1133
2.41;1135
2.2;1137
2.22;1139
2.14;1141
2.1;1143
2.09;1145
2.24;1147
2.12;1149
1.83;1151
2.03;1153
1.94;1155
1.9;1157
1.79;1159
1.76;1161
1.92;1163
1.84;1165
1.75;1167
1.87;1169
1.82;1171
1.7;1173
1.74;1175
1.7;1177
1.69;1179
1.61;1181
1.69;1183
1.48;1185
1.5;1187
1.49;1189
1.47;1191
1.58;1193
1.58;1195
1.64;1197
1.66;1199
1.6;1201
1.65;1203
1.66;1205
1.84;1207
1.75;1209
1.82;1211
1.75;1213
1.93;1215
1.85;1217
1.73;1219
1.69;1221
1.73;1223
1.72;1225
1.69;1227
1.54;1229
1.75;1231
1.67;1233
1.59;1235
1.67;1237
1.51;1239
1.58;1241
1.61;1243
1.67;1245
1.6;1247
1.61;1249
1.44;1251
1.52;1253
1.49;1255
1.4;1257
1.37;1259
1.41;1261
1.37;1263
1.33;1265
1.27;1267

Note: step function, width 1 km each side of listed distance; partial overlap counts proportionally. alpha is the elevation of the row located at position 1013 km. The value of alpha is 2.9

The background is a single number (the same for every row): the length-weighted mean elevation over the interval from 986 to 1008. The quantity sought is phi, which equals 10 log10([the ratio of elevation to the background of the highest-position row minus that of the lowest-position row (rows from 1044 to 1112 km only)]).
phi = -15.4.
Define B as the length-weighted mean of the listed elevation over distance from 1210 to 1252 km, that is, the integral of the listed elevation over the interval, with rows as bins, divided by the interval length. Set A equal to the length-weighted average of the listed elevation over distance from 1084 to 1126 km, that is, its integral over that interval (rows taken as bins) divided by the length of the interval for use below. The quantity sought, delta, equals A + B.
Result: 4.1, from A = 2.41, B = 1.67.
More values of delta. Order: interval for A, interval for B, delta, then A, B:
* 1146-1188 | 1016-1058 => 4.3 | 1.81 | 2.49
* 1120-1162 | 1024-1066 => 4.6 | 2.17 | 2.41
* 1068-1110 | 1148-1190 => 4.3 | 2.49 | 1.77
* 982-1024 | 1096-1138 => 5.4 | 3.04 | 2.37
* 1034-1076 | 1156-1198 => 4.0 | 2.34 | 1.69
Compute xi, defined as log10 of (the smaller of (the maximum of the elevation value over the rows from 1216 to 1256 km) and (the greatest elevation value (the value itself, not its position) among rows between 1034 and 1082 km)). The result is 0.27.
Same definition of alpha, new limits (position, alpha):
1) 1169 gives 1.87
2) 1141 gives 2.14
